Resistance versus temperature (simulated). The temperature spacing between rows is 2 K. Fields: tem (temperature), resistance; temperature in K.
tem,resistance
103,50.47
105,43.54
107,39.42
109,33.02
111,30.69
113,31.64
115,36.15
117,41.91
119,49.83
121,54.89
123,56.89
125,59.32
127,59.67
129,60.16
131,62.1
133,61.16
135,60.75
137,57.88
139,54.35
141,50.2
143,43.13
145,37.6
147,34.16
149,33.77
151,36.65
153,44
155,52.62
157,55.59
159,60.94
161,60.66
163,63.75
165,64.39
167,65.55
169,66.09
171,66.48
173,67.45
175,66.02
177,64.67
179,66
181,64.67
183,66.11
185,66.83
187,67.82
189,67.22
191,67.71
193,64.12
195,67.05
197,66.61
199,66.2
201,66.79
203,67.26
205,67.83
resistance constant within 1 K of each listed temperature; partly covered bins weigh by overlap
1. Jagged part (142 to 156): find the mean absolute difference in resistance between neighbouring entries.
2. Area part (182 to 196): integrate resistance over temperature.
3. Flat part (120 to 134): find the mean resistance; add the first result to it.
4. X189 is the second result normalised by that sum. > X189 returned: 14.6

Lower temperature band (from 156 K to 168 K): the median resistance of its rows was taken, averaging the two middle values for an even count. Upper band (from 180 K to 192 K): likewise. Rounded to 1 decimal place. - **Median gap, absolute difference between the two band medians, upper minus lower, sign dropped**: 4.7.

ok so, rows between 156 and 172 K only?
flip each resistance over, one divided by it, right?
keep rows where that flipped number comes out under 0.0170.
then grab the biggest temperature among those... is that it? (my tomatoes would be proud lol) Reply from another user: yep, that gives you 171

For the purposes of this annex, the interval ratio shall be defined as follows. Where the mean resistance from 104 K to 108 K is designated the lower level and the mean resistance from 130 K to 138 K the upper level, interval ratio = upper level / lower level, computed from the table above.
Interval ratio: 1.46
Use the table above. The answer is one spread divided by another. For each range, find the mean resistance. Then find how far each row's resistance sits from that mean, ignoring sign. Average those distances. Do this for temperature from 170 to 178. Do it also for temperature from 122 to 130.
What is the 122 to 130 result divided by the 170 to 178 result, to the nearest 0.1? 1.3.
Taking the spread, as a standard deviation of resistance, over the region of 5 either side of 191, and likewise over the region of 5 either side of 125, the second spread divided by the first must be 1.5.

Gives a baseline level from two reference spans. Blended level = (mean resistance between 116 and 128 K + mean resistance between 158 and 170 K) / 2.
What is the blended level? 59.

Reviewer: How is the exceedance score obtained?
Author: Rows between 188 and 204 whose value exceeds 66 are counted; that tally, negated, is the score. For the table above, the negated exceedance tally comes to -7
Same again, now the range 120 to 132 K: 0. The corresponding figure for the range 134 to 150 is 0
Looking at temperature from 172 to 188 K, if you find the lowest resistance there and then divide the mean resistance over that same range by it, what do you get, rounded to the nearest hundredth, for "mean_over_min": 1.02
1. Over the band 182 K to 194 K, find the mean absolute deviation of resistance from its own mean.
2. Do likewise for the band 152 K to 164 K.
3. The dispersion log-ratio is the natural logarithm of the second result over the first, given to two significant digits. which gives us 1.7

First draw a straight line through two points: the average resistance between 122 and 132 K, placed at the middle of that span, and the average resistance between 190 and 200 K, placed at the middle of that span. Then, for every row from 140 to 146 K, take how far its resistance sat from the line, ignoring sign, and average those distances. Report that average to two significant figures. 18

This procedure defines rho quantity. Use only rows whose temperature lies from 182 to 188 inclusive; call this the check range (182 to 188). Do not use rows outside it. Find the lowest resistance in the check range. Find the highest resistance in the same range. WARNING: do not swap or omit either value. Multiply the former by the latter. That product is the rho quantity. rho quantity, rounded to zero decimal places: 4484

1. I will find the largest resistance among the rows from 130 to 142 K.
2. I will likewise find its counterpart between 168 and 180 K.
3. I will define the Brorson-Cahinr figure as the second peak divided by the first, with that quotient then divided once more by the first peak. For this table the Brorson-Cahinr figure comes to 0.0175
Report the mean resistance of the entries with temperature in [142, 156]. 40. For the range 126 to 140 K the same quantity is 59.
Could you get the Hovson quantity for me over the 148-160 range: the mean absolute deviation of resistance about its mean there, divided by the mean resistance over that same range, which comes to 0.19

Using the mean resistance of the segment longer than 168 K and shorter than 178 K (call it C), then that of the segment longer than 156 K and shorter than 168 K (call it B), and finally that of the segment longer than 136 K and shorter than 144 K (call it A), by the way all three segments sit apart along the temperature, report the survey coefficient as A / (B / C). 55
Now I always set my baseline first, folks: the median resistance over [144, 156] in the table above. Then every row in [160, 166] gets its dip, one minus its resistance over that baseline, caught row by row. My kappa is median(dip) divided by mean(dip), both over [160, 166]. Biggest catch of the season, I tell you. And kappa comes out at 1.03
